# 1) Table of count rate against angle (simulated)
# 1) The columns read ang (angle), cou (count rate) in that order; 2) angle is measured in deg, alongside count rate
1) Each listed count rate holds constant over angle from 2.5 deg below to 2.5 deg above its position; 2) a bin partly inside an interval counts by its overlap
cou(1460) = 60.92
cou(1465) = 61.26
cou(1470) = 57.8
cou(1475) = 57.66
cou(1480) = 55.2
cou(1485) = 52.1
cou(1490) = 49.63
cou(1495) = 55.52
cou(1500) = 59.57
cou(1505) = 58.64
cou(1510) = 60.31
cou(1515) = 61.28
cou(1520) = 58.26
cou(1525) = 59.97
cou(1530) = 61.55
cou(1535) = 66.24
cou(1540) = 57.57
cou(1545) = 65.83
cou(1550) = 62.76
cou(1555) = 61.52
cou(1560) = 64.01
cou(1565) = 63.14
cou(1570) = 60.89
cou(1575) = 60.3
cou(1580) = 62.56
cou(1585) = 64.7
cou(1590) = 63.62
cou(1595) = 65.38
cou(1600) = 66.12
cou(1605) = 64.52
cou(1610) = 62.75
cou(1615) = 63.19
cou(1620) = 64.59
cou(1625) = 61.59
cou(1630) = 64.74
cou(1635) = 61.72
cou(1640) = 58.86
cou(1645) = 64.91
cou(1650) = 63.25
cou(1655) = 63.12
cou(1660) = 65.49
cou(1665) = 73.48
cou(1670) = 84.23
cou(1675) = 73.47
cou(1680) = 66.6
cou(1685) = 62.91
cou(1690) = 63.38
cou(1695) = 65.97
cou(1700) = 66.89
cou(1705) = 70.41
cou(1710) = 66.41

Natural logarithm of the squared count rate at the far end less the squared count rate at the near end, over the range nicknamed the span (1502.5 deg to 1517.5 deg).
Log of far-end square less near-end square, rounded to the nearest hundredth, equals 5.76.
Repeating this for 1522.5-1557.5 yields 5.24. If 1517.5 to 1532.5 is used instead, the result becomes 5.98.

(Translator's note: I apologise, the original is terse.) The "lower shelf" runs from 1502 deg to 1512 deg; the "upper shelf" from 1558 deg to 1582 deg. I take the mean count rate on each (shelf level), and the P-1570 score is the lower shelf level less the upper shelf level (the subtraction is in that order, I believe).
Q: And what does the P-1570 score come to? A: -2.7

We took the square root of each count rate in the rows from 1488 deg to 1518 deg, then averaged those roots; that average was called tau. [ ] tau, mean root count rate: 7.6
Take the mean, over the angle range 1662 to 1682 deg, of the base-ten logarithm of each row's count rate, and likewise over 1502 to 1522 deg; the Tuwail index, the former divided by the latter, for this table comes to 1.05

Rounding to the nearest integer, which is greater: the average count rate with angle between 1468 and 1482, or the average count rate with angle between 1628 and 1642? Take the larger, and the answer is 62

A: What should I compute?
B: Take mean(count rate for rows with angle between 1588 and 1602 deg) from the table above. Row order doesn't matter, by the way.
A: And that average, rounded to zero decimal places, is 65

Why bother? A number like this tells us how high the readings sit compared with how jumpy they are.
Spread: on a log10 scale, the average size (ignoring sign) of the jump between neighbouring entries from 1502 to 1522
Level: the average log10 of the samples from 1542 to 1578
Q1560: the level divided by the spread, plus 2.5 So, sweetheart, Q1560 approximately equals 134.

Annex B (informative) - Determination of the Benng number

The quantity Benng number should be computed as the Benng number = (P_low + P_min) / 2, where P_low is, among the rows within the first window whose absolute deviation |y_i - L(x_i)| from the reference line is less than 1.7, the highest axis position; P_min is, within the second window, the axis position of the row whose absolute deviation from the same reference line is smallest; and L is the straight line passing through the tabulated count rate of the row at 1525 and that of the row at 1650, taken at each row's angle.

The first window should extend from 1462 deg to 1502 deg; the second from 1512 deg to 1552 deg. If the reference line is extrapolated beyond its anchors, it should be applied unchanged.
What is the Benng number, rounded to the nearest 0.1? 1512.5 deg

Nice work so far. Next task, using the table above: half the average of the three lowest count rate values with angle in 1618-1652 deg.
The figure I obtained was 30.4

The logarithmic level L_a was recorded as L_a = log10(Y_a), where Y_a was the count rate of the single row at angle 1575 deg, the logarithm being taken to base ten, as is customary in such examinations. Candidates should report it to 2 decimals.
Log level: 1.78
